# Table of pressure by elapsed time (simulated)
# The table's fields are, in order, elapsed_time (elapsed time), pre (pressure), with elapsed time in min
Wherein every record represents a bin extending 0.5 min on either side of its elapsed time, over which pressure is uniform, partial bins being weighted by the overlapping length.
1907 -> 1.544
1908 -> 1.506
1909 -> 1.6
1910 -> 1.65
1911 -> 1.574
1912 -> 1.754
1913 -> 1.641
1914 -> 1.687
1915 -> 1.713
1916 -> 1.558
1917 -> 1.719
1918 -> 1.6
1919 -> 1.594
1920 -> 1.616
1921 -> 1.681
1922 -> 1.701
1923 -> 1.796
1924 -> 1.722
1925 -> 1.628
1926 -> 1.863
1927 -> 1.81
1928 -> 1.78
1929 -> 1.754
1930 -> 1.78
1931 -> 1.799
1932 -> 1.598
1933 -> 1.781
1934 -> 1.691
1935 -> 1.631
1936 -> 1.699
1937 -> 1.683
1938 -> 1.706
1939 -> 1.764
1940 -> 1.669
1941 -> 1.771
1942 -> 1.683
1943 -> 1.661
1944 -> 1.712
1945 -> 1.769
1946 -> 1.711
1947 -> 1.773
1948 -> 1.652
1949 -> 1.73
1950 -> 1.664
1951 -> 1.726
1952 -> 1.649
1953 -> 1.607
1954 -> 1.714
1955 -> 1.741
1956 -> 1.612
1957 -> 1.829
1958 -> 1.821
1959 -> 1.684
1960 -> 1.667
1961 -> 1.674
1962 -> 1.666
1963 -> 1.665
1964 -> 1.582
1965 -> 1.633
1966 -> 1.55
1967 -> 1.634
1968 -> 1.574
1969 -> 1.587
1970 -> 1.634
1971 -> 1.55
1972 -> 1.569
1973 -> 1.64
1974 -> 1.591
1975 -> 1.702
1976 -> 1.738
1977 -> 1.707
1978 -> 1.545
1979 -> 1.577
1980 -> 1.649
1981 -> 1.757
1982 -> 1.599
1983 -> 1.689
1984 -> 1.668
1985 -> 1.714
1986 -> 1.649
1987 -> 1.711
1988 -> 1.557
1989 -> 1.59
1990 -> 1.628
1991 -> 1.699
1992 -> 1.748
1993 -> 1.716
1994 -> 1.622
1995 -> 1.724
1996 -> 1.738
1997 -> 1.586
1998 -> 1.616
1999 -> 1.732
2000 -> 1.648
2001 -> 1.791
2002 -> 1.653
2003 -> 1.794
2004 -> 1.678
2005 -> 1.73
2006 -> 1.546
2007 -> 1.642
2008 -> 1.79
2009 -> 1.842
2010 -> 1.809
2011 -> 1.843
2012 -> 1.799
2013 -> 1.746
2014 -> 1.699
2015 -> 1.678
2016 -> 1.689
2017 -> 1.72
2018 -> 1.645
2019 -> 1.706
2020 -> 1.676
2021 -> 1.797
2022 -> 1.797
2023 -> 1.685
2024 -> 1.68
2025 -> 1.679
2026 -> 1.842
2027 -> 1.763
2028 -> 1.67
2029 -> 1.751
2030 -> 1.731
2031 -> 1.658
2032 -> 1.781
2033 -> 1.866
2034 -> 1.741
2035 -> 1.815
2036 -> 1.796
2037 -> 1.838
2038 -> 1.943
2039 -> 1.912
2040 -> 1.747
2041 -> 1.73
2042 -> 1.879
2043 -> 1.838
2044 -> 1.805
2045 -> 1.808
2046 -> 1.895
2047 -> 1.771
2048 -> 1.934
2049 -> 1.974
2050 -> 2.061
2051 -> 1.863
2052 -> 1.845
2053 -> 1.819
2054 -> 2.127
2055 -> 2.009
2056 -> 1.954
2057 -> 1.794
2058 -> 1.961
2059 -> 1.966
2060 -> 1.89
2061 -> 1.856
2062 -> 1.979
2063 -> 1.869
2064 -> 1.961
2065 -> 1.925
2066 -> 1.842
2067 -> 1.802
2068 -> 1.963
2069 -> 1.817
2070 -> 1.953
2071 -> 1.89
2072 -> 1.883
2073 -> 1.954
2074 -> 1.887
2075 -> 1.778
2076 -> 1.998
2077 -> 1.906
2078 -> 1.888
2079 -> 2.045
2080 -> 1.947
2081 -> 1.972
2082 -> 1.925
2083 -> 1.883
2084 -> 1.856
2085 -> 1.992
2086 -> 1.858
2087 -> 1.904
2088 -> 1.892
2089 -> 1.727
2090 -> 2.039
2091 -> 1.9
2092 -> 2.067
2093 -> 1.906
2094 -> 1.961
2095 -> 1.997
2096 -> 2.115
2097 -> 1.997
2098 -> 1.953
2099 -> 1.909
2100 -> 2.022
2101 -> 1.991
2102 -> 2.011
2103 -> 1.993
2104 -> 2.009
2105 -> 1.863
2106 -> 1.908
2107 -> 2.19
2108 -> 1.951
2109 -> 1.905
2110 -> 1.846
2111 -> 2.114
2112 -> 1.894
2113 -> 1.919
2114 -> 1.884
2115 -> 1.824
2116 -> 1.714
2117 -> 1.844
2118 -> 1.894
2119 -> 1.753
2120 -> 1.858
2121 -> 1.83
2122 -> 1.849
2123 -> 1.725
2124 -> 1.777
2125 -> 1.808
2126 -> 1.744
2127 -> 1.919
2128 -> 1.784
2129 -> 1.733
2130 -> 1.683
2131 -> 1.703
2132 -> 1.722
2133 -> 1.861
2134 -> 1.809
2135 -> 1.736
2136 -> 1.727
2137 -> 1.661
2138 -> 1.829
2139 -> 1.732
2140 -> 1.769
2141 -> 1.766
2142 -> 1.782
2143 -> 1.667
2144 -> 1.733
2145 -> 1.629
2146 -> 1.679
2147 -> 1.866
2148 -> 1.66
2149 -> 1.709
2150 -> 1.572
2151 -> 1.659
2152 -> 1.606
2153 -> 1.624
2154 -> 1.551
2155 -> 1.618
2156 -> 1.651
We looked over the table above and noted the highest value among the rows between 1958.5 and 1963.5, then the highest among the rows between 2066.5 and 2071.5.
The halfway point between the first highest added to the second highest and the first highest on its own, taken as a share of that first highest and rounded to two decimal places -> 1.58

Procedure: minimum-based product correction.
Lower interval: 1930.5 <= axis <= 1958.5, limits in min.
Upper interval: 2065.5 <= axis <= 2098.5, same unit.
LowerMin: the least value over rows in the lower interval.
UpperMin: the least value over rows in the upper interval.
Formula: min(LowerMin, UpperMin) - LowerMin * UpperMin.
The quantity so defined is -1.162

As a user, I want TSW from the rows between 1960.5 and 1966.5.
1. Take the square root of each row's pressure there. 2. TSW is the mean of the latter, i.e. 1.28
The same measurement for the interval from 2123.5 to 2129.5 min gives 1.34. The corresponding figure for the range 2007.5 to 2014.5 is 1.34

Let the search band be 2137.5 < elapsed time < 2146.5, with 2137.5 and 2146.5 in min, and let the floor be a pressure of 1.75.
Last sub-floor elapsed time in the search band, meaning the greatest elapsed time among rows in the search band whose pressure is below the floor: 2146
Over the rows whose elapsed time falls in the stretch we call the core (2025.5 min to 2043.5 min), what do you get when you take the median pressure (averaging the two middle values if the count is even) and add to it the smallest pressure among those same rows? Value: 3.45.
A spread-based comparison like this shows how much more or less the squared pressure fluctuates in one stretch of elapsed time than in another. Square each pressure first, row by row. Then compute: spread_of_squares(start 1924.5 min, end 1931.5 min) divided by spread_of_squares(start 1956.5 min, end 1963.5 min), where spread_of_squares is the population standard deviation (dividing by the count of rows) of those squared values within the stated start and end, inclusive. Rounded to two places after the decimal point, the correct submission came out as 0.96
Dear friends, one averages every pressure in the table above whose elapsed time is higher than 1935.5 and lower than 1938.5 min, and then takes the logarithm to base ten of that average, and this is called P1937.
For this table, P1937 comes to 0.229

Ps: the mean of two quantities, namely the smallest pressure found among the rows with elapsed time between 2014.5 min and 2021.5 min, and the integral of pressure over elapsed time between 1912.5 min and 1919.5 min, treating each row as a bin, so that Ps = 6.58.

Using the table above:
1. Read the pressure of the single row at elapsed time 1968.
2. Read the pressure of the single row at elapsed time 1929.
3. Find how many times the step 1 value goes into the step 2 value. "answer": 1.114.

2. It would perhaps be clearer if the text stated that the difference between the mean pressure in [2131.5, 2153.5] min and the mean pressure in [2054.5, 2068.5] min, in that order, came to -0.19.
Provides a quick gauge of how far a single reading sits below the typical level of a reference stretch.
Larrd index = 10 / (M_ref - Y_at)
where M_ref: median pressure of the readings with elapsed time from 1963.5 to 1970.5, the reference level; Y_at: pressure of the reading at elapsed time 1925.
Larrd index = -244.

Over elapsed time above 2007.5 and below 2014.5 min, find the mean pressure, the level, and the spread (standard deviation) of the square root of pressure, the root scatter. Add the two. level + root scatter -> 1.81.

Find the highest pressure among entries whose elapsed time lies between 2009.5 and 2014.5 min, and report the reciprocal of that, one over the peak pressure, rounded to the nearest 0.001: 0.543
